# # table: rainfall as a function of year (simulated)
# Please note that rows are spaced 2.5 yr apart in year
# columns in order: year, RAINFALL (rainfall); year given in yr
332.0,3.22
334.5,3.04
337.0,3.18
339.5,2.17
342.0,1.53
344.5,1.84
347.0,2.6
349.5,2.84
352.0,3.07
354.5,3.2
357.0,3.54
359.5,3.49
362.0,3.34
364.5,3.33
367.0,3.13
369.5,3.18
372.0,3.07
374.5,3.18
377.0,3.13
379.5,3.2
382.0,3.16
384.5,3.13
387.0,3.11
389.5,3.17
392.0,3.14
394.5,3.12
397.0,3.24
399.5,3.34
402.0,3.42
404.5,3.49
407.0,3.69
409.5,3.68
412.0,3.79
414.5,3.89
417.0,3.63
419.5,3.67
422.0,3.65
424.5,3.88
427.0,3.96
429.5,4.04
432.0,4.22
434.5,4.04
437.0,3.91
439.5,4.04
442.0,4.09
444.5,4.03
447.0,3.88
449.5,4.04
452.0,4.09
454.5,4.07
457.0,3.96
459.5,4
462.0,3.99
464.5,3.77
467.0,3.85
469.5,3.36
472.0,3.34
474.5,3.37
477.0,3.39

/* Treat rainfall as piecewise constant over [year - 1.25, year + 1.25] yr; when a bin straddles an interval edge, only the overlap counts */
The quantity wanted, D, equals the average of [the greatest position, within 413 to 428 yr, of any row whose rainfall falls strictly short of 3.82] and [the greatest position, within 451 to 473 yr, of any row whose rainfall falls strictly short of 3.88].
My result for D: 447.0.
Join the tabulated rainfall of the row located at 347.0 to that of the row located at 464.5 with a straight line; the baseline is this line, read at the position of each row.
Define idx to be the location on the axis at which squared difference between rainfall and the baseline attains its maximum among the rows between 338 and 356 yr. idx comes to 342.0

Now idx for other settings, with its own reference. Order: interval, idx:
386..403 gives 402.0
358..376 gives 359.5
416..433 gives 432.0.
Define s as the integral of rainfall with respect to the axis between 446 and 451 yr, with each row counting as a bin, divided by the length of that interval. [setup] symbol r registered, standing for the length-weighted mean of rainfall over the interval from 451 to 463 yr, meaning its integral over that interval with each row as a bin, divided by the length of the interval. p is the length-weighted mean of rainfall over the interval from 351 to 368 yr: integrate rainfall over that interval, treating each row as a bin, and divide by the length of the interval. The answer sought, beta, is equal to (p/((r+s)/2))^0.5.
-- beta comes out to 0.91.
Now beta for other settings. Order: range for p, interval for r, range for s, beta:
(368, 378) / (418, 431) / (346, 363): 0.95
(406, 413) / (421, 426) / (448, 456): 0.97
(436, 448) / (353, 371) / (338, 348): 1.22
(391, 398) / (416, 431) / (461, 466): 0.91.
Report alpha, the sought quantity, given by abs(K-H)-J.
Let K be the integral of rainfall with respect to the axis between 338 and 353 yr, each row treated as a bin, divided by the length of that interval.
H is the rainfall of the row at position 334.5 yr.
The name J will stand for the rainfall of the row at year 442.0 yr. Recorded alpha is -3.4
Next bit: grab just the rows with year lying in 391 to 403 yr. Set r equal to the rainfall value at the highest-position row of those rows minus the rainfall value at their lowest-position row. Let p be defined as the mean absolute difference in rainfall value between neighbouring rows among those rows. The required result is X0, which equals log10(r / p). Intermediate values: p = 0.080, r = 0.28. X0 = 0.5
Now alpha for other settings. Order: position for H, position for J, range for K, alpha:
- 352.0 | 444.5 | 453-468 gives -3.2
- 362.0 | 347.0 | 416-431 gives -2.1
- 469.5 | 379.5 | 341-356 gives -2.4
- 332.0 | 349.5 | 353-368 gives -2.7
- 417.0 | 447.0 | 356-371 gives -3.6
